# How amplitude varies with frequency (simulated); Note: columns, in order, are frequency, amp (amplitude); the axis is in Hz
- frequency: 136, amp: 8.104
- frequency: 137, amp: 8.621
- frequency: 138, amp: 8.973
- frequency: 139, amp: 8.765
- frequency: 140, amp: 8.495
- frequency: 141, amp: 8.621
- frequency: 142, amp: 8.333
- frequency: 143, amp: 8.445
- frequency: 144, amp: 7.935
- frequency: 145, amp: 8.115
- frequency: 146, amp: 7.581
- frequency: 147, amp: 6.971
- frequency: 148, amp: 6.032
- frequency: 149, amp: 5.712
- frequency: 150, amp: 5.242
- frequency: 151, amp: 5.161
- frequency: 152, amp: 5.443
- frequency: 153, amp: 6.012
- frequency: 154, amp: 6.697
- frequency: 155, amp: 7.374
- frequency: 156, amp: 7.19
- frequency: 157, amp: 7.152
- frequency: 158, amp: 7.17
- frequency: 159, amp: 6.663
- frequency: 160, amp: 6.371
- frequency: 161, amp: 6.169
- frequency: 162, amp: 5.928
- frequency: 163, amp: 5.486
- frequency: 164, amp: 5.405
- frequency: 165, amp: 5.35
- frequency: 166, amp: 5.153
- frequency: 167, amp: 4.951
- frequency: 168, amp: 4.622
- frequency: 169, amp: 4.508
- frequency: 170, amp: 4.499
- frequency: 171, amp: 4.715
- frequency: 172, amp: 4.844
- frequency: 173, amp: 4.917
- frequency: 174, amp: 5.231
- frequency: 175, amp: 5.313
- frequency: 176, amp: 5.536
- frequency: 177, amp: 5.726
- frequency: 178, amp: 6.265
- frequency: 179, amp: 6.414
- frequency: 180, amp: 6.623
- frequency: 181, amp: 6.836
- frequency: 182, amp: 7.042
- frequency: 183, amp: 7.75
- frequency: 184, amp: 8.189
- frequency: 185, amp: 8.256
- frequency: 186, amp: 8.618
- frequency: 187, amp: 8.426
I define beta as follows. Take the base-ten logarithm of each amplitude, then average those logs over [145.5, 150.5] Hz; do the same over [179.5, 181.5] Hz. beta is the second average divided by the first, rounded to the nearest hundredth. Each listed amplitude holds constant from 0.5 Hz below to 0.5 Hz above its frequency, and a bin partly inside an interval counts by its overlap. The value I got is 1.04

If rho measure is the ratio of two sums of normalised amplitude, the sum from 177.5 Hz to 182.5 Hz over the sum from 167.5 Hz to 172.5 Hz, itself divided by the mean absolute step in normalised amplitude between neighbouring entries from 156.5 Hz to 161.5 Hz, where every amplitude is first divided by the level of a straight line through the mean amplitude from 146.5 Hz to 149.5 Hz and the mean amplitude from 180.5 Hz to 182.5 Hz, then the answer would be 34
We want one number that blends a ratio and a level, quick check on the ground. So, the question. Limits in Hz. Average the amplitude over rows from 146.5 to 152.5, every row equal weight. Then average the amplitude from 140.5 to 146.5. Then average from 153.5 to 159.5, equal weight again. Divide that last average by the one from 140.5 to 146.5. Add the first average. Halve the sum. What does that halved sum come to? 3.31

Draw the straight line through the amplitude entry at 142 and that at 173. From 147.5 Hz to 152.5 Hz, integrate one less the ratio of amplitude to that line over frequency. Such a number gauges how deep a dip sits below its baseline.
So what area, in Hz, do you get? 1.3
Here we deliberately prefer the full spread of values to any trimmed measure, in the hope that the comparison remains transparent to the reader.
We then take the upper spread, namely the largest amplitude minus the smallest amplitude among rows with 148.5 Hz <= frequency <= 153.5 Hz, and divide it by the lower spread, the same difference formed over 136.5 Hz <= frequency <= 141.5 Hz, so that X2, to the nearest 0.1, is 1.8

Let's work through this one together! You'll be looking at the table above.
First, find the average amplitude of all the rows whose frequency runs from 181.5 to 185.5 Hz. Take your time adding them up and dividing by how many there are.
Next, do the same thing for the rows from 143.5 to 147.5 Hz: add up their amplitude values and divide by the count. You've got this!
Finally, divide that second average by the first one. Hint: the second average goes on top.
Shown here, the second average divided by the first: 0.98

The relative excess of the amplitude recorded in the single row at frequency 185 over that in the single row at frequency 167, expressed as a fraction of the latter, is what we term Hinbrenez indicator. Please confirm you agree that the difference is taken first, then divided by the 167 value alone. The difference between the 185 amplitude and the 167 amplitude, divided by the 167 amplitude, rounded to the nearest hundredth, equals 0.67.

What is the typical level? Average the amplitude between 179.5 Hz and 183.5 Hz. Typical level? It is 7.1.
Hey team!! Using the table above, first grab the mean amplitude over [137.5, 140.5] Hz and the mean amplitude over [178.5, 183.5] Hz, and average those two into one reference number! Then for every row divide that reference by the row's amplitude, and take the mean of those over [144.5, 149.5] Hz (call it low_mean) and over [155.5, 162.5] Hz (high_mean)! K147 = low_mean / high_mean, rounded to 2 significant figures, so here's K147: 0.98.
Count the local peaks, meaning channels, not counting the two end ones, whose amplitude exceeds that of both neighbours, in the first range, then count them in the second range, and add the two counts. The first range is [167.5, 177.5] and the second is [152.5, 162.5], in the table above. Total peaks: 2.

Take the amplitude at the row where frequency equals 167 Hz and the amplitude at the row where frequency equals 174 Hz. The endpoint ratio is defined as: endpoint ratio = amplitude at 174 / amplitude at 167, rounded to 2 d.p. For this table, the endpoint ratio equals 1.06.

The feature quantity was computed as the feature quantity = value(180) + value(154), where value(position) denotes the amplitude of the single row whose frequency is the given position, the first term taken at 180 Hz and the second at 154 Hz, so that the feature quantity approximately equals 13.3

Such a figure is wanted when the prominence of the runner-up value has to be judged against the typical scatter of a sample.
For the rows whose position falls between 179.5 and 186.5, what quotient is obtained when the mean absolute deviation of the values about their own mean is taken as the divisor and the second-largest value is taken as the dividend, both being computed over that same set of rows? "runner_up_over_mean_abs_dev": 12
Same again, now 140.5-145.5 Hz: 40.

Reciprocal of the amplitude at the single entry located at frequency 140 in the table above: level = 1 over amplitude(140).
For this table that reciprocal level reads 0.12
